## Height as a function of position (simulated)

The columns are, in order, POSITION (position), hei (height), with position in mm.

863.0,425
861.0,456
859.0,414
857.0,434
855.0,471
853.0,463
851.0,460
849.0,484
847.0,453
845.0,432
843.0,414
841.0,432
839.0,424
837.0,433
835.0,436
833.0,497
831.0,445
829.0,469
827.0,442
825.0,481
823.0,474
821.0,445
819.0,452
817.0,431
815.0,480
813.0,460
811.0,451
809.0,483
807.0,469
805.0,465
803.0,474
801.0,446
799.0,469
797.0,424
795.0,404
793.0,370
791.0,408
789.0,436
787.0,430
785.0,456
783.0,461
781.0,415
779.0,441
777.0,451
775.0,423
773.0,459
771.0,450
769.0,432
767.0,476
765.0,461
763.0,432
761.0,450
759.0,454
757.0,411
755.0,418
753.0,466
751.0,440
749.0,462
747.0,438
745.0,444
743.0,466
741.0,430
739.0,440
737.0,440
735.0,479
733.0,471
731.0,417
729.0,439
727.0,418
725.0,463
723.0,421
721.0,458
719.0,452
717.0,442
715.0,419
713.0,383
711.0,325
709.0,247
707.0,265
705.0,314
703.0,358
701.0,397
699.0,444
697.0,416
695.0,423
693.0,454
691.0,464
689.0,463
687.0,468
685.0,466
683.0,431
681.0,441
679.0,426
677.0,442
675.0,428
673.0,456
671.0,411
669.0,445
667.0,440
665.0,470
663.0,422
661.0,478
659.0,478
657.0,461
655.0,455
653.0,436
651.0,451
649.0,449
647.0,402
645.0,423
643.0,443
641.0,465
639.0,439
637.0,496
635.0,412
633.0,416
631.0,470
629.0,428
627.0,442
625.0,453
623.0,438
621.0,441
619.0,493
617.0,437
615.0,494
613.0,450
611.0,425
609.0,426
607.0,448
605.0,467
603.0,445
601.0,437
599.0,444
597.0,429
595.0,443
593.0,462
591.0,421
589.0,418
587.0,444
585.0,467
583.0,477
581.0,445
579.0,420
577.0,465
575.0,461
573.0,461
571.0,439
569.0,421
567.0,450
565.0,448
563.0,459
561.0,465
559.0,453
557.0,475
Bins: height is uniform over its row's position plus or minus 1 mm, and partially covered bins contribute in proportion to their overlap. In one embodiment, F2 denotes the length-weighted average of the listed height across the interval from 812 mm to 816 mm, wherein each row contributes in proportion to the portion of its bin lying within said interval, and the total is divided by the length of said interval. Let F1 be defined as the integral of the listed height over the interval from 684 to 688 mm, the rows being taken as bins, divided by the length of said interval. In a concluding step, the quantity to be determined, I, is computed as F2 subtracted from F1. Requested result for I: -3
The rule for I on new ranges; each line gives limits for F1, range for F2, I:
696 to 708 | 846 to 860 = -88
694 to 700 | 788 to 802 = 5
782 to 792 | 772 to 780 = -5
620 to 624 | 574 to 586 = -16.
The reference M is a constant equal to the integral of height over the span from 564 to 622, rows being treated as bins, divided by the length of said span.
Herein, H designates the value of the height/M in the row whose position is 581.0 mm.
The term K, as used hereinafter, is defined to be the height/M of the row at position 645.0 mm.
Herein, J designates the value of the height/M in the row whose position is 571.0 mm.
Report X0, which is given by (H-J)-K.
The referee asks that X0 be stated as -0.93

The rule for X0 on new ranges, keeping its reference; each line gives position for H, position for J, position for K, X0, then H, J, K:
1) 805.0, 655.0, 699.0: -0.97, 1.039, 1.02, 0.992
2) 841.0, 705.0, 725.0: -0.77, 0.965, 0.70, 1.035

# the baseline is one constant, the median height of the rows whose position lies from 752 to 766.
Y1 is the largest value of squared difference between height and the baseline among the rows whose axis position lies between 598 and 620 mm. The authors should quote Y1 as 1936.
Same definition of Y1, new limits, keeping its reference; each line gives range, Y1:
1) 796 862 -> 2209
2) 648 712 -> 41209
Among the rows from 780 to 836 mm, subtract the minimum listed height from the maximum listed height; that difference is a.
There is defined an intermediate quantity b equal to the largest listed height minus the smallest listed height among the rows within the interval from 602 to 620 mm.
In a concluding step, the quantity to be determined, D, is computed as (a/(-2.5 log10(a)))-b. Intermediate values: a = 127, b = 69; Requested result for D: -93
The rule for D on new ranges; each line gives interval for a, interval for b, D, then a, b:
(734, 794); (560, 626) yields -97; 109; 76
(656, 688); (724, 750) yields -77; 67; 62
